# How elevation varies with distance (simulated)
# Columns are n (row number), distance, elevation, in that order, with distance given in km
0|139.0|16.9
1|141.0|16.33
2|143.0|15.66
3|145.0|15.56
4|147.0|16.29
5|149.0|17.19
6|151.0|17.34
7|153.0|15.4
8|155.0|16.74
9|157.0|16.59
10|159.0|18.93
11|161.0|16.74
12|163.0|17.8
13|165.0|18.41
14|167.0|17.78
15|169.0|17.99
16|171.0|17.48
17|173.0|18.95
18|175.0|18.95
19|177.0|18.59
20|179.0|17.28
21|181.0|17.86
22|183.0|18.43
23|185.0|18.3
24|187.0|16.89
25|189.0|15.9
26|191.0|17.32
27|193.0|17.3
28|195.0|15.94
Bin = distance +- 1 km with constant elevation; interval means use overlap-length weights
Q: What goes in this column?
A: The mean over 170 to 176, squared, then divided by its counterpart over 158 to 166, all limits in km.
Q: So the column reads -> 19.0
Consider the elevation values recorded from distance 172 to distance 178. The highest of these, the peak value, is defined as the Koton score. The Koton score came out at 18.95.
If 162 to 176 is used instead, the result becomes 18.95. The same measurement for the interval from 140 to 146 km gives 16.33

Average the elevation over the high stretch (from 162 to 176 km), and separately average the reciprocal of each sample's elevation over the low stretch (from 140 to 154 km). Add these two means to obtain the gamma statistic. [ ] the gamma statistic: 18.3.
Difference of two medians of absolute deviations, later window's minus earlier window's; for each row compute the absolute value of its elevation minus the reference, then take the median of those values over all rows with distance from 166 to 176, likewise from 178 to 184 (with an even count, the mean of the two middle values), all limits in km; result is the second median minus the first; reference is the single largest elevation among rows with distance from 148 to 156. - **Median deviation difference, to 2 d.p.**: -0.13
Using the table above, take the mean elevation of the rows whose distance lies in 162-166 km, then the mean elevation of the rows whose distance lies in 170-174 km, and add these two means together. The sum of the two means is 36.3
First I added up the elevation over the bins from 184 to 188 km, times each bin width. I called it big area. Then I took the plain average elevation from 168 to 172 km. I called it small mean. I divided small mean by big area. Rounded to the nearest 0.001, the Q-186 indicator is 0.252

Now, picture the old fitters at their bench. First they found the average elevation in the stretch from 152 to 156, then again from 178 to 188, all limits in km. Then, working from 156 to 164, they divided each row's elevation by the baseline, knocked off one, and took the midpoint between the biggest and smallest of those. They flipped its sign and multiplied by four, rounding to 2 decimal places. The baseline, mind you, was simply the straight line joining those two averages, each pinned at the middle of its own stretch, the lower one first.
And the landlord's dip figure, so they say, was -0.35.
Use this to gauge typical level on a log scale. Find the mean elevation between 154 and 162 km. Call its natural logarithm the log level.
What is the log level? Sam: 2.85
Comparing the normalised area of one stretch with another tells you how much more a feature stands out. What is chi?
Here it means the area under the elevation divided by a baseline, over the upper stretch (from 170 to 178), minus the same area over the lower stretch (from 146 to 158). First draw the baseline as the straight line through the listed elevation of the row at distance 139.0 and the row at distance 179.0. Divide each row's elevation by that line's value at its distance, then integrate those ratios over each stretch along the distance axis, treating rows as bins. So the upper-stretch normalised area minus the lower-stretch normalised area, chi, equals -3.1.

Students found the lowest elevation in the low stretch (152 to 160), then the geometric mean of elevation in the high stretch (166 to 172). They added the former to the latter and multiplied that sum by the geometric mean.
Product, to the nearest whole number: 588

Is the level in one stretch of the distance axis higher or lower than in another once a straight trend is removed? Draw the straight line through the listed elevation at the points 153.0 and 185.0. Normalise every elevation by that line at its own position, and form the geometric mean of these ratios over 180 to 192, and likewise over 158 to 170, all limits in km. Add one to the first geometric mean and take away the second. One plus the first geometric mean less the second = 0.85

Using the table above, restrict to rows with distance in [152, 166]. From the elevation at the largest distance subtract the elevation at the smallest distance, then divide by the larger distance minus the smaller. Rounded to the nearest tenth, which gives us 0.3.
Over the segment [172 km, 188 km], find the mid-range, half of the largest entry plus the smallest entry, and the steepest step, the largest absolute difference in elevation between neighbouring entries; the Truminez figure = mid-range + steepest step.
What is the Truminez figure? 19.3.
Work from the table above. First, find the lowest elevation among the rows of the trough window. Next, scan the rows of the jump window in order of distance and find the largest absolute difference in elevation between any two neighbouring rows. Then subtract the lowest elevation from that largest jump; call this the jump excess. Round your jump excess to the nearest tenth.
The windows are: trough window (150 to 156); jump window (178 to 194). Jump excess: -14.0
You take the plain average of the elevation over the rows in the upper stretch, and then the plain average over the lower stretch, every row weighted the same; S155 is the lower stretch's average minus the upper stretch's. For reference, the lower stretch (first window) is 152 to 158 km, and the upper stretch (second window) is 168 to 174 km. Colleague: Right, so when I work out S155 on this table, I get -1.9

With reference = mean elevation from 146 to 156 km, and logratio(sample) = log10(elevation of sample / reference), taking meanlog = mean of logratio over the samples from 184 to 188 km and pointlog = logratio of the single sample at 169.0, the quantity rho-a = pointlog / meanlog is 1.4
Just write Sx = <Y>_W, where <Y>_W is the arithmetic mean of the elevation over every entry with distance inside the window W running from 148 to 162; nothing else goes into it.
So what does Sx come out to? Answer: 17.0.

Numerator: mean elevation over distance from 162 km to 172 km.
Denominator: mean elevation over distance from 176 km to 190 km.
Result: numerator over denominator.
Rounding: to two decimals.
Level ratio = 1.02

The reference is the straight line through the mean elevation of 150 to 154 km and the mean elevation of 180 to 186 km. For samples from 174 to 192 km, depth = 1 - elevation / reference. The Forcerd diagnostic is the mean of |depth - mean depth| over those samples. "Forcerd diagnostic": 0.05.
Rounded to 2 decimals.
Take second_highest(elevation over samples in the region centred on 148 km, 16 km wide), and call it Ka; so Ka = 17.19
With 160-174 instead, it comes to 18.41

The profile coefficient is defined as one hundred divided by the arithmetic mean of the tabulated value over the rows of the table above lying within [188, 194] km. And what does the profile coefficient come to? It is 5.94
